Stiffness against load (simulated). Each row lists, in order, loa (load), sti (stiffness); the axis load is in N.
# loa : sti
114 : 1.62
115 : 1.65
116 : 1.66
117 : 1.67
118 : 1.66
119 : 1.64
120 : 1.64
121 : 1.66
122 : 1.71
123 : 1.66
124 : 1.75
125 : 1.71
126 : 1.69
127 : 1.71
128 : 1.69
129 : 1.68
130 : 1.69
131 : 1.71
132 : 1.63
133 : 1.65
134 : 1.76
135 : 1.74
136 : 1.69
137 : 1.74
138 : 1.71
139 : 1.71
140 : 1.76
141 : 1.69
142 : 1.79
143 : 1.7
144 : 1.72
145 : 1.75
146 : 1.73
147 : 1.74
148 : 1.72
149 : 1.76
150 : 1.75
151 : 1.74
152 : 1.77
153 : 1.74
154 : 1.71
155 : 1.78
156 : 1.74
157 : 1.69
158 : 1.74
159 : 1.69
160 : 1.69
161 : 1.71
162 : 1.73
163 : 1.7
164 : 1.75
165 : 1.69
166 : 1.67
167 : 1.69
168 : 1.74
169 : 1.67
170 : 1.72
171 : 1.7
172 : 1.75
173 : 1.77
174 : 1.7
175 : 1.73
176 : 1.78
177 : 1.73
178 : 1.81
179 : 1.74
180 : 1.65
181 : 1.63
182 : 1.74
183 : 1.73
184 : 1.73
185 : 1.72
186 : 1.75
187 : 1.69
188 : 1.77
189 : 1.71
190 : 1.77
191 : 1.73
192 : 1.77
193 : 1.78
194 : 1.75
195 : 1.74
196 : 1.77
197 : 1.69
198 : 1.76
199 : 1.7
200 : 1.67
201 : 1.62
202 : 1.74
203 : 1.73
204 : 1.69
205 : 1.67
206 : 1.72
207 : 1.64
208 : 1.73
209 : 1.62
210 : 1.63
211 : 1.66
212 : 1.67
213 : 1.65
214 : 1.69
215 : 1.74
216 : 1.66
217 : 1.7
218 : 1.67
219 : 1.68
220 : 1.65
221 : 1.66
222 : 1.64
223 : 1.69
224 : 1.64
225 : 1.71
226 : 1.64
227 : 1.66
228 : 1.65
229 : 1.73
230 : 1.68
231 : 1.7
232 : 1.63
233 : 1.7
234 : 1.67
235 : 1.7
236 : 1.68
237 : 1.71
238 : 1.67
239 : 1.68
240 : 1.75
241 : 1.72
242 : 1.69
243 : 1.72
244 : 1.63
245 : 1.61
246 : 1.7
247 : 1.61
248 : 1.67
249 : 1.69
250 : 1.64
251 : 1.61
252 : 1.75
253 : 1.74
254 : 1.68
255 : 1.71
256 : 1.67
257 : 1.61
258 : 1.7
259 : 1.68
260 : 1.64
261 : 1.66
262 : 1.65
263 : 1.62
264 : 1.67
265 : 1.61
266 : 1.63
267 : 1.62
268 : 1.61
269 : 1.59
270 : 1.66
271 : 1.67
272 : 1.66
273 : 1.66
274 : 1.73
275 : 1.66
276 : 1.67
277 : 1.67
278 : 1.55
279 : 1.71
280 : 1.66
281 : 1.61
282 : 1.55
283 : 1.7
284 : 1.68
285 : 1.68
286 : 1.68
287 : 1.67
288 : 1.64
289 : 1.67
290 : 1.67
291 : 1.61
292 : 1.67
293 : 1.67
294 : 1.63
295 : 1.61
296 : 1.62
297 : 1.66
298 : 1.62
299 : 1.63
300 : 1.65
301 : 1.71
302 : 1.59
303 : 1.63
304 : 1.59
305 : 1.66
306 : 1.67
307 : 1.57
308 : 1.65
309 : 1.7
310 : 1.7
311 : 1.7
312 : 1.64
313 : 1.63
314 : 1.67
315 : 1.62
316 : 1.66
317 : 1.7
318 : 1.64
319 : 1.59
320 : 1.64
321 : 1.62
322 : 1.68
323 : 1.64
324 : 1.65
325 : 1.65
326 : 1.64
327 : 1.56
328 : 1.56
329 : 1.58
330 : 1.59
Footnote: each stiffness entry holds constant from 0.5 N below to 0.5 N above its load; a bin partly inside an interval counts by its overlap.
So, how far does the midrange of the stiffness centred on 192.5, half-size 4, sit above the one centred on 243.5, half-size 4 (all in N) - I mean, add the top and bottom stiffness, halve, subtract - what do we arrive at 0.065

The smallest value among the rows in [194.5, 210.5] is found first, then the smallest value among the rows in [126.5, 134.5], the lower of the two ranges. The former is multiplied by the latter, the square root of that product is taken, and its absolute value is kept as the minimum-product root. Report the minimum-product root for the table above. 1.62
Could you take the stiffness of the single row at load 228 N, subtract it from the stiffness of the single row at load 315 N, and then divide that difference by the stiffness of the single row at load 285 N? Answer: -0.018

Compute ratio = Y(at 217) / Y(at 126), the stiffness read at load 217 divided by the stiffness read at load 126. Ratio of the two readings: 1.01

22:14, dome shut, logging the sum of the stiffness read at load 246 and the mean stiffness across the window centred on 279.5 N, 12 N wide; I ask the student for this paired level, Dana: 3.36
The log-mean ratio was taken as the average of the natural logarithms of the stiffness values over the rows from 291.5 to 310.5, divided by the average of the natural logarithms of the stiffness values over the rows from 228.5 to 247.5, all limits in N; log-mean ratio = 0.95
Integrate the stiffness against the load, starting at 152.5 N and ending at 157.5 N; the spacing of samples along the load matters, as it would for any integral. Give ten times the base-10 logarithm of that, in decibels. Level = 9.38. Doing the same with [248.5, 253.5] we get 9.26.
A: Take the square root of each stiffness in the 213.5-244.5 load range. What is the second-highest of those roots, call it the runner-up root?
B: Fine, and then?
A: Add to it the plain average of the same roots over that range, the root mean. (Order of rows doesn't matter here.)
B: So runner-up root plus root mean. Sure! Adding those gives 2.62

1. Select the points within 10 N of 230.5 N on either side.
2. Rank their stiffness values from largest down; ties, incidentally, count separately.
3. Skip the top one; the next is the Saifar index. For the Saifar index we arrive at 1.73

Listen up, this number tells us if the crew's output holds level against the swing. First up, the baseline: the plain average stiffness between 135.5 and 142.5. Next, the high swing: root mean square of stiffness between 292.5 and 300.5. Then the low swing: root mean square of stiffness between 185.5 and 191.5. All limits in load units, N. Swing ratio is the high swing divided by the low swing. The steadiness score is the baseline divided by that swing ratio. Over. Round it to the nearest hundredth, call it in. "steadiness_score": 1.83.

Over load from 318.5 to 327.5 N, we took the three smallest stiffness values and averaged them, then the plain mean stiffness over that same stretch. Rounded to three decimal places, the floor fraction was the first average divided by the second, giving 0.975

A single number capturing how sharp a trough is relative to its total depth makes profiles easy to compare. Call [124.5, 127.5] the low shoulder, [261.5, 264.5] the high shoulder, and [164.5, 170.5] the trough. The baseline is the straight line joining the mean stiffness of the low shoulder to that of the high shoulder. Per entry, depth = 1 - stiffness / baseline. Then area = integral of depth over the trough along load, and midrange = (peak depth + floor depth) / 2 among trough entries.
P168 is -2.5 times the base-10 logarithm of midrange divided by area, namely 1.3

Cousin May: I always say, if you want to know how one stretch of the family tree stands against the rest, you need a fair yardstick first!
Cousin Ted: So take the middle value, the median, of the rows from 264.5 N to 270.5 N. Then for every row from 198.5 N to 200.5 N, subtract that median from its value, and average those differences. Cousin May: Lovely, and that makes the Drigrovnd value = 0.070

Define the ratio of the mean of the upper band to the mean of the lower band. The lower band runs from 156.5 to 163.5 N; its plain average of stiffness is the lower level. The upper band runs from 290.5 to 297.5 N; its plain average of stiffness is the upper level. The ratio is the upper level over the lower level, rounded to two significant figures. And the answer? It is 0.96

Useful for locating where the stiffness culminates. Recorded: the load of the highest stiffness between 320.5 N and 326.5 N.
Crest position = 322 N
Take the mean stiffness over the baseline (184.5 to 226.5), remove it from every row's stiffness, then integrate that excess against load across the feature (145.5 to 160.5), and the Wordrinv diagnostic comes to 0.5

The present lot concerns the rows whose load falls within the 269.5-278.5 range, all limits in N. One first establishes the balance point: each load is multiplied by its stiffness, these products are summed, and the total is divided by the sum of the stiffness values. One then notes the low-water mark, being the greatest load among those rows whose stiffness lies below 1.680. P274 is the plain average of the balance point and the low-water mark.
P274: 276.0 N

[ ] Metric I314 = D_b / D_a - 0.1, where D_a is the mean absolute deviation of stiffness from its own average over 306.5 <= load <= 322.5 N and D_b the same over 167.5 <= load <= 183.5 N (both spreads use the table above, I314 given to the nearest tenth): 1.0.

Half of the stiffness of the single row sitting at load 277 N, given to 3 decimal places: 0.835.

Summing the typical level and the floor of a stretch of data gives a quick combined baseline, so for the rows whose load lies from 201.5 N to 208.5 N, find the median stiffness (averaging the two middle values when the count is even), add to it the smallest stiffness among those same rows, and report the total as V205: 3.36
